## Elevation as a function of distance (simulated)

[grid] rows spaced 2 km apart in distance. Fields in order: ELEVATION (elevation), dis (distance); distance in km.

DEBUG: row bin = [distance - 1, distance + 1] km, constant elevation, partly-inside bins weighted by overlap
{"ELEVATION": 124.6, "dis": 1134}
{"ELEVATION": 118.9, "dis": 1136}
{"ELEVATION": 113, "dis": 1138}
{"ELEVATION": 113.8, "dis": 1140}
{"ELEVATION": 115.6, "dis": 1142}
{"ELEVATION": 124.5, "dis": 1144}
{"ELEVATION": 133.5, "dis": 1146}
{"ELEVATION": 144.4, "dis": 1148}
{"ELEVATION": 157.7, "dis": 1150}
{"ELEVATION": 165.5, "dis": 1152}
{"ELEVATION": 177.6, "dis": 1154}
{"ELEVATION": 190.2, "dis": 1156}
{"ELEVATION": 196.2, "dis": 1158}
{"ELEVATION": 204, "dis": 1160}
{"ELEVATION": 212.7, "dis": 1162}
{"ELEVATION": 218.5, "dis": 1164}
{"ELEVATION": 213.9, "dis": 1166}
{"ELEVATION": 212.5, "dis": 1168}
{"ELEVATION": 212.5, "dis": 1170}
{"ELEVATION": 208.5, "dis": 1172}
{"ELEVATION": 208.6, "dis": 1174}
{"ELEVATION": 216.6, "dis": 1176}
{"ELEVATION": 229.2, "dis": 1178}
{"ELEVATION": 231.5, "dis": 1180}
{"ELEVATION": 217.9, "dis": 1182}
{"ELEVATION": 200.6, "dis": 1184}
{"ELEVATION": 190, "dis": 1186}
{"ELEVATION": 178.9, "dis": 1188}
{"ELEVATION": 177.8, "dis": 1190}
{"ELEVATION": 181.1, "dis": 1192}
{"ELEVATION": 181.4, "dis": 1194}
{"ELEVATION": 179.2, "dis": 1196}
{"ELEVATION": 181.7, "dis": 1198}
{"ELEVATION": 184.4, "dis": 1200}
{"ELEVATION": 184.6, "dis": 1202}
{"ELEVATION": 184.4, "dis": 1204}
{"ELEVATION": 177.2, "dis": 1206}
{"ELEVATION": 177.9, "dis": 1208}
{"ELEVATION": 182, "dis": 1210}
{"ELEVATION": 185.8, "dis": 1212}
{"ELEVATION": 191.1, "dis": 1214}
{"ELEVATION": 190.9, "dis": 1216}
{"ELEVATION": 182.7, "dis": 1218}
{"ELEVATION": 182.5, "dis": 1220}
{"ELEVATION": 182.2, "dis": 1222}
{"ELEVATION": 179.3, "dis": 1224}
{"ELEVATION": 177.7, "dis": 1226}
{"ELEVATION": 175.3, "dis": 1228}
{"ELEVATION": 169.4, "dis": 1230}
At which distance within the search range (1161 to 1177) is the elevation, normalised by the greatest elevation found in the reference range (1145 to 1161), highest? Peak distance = 1164 km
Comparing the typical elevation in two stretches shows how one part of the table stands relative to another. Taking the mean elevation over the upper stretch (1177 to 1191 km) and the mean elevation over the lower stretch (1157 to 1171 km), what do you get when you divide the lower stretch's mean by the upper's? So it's 1.03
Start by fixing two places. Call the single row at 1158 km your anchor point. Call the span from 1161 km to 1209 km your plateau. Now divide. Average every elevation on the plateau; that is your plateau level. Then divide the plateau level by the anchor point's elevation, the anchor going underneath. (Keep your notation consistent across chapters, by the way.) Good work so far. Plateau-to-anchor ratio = 1.0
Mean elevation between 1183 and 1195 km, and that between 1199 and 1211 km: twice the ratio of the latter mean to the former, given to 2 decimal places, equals 1.97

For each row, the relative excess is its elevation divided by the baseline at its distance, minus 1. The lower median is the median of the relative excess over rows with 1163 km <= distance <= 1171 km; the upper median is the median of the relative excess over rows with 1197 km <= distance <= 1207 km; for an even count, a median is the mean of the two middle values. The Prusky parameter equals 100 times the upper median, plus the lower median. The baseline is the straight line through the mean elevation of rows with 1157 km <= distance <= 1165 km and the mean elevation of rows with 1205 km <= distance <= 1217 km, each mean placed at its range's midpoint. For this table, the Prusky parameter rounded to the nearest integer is -3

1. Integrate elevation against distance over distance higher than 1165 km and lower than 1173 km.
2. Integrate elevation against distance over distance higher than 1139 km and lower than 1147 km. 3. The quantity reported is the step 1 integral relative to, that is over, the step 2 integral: 1.74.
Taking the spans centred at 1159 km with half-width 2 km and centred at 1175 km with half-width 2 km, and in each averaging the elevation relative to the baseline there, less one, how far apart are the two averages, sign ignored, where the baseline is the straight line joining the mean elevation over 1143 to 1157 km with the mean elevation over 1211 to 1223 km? 0.022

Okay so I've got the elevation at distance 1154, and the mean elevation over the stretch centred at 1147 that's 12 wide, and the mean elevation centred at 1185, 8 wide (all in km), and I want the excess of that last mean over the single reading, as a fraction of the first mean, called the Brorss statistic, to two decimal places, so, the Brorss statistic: 0.14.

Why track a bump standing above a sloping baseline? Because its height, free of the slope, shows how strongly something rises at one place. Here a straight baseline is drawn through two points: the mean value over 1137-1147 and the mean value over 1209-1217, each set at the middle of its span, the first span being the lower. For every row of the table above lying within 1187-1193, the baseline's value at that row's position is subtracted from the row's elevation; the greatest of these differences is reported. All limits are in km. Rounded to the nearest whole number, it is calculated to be 15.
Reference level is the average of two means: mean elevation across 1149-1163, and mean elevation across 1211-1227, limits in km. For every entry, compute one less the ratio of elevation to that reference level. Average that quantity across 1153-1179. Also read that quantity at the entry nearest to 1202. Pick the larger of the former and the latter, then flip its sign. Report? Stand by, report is -0.003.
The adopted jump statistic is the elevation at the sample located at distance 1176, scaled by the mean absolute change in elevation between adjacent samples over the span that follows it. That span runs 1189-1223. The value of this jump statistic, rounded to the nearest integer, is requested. 84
